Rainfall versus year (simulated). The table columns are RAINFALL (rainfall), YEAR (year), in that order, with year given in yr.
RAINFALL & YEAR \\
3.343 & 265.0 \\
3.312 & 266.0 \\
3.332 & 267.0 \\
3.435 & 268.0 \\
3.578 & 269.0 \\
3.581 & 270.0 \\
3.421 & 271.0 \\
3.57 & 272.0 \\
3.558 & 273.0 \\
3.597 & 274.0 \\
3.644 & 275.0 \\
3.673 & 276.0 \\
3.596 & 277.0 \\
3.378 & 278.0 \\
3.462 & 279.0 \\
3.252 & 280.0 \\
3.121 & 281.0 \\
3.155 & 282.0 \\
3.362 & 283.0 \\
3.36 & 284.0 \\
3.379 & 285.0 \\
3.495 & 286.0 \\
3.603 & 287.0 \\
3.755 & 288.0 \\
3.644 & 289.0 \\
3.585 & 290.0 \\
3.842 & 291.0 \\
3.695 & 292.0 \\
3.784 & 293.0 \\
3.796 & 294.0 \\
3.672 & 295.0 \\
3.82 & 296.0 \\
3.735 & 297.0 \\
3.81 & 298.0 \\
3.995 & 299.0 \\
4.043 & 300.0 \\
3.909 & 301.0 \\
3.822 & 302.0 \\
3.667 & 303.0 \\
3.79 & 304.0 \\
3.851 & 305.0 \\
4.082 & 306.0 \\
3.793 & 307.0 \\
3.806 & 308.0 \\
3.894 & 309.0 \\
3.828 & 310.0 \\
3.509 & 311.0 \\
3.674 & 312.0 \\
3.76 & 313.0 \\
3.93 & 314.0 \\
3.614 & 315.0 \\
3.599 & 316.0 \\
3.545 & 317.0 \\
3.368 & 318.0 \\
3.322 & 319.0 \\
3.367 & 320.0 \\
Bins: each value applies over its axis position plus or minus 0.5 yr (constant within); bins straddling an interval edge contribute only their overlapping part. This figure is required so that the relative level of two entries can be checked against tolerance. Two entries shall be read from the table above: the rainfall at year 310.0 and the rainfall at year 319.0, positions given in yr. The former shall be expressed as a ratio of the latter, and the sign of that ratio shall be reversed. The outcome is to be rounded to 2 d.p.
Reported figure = -1.15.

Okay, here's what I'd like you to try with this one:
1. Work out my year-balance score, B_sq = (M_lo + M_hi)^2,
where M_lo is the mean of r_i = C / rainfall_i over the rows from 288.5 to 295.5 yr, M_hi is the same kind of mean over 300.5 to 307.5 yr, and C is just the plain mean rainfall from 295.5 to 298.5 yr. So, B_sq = 4.02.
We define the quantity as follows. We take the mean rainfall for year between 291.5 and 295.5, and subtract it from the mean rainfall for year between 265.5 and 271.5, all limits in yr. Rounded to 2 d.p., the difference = -0.29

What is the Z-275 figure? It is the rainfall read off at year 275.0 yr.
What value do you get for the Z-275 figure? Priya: 3.644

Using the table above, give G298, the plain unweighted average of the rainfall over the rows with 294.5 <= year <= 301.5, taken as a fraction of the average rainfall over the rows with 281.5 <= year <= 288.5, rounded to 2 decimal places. 1.12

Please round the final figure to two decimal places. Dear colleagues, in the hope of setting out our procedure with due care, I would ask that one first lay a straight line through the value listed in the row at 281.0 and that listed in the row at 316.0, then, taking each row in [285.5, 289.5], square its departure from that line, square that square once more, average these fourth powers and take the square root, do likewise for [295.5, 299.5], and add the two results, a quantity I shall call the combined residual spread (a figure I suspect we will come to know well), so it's 0.46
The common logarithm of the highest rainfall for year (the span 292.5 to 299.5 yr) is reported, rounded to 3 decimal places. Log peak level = 0.602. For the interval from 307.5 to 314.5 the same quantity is 0.594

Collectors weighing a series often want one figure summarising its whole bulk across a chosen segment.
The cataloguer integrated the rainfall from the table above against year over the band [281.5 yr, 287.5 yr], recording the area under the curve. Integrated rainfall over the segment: 20.4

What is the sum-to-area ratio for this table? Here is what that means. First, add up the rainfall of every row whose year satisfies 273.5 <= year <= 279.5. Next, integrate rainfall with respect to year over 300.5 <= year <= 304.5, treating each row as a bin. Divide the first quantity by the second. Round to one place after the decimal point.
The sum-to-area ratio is 1.4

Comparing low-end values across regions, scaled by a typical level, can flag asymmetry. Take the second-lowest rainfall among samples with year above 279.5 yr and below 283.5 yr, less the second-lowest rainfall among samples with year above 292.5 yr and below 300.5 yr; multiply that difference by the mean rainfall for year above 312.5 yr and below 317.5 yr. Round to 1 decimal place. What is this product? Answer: -2.1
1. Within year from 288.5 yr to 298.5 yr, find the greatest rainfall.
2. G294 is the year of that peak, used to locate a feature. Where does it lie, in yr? 291.0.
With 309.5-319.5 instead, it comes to 314.0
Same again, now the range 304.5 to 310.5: 306.0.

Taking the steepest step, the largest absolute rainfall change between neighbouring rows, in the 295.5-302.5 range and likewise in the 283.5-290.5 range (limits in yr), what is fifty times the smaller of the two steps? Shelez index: 7.6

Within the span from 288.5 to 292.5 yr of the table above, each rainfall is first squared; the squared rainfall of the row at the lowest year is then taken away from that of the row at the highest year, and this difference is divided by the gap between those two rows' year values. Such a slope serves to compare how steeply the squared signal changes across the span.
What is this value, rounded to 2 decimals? 0.12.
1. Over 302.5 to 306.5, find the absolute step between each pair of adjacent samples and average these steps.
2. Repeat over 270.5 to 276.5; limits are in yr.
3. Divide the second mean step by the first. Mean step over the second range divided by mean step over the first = 0.40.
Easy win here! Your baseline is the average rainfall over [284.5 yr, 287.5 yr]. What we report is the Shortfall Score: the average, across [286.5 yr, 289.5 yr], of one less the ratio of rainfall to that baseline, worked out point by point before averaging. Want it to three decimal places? -0.050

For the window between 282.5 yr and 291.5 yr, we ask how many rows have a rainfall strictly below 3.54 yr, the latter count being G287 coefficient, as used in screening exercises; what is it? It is 4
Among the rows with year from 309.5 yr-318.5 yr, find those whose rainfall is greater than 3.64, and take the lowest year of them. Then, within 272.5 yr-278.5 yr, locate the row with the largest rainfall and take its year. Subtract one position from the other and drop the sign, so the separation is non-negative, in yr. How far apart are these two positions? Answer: 34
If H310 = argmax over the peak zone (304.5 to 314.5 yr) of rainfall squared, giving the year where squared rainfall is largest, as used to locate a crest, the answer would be 306.0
